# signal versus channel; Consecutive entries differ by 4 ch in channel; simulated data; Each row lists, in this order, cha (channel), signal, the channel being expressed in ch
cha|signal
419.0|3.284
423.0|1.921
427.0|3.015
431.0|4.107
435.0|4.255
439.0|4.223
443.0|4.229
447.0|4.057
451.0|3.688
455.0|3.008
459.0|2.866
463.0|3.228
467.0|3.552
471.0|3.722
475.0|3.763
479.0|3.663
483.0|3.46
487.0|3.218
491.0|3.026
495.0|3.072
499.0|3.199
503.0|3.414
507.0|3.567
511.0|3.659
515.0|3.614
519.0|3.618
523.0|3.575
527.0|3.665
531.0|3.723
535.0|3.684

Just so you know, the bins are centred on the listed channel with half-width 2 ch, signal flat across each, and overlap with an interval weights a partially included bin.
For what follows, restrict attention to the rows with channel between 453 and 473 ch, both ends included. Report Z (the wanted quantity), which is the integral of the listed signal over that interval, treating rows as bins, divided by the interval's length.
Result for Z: 3.28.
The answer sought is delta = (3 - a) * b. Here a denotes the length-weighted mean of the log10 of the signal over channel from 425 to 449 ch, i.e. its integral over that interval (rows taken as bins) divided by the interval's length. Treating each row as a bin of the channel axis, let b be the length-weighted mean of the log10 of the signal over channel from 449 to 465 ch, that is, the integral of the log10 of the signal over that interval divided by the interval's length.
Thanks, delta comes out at 1.21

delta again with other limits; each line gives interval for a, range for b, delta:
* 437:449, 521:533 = 1.34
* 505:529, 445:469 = 1.29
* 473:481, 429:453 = 1.49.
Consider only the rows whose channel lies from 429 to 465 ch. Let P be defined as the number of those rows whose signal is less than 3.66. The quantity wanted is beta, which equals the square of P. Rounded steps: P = 3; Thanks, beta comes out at 9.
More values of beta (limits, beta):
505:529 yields 25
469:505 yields 36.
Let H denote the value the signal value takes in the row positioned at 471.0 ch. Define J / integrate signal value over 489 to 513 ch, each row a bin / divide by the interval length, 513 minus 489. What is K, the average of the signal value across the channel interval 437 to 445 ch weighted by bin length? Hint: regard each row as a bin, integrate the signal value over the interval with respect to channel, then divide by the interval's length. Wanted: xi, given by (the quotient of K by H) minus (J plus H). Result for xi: -5.9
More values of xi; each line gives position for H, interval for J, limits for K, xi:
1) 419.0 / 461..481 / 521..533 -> -5.8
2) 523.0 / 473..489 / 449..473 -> -6.2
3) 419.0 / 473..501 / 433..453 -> -5.4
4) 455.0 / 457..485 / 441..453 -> -5.1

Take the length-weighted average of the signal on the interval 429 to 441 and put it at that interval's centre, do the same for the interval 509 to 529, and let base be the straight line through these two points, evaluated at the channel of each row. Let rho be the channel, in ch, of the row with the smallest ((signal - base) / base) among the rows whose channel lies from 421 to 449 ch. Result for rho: 423.0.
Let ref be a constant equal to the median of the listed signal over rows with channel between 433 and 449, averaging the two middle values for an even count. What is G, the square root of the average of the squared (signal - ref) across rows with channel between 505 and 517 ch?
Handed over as 0.6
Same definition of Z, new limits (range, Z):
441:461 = 3.57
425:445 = 3.97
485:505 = 3.19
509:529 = 3.63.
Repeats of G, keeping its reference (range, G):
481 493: 1.0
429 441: 0.1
